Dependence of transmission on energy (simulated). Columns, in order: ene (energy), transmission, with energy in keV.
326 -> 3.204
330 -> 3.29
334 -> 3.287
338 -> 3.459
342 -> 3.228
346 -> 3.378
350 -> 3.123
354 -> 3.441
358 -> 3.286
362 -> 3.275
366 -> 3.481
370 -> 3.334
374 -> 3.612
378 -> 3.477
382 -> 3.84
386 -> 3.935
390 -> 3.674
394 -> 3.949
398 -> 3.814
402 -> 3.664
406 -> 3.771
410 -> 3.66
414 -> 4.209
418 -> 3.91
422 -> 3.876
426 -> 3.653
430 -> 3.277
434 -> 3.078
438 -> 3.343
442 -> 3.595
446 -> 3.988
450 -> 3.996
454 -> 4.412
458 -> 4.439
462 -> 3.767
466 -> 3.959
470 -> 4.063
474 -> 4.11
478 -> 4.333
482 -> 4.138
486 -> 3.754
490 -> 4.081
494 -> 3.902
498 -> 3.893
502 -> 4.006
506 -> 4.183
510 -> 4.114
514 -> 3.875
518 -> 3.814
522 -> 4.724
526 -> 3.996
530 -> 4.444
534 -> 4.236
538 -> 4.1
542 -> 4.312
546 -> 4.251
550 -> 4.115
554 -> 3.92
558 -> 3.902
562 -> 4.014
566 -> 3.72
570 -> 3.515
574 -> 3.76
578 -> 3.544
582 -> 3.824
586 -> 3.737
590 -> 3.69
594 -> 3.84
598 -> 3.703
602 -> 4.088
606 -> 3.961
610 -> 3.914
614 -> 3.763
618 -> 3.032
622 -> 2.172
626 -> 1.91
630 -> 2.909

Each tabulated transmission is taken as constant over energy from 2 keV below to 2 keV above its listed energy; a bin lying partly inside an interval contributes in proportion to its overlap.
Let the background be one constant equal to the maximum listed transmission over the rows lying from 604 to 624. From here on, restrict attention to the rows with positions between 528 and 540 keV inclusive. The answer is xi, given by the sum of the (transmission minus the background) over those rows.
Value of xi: 0.9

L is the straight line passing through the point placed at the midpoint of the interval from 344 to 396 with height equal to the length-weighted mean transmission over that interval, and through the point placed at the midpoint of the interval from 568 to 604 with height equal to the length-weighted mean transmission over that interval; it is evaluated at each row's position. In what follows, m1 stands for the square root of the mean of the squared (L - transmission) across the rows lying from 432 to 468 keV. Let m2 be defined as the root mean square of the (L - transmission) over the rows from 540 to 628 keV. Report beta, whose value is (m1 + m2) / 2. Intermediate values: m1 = 0.48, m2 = 0.60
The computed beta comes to 0.54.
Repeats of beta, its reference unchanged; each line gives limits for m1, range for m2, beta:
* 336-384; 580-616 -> 0.17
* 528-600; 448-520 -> 0.40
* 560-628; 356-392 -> 0.43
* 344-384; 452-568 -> 0.34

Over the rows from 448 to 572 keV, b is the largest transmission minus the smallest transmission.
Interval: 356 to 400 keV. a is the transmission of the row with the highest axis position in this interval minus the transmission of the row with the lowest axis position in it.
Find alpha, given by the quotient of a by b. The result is 0.4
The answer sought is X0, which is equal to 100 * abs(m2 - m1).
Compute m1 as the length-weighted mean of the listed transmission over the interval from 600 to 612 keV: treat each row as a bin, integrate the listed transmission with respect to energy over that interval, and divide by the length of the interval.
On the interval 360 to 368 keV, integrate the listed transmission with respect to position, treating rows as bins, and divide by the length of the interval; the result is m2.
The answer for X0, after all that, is 61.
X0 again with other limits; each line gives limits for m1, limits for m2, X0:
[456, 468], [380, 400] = 21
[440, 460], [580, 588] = 31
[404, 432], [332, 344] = 44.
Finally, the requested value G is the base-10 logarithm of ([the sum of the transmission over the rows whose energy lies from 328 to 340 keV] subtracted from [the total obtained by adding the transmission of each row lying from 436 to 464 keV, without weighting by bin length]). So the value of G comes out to 1.24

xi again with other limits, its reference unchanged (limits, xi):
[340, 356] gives -2.7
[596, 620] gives -1.3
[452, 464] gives 0.7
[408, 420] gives -0.1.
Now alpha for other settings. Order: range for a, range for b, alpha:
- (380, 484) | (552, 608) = 0.5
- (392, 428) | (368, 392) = -0.5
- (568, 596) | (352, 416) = 0.3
